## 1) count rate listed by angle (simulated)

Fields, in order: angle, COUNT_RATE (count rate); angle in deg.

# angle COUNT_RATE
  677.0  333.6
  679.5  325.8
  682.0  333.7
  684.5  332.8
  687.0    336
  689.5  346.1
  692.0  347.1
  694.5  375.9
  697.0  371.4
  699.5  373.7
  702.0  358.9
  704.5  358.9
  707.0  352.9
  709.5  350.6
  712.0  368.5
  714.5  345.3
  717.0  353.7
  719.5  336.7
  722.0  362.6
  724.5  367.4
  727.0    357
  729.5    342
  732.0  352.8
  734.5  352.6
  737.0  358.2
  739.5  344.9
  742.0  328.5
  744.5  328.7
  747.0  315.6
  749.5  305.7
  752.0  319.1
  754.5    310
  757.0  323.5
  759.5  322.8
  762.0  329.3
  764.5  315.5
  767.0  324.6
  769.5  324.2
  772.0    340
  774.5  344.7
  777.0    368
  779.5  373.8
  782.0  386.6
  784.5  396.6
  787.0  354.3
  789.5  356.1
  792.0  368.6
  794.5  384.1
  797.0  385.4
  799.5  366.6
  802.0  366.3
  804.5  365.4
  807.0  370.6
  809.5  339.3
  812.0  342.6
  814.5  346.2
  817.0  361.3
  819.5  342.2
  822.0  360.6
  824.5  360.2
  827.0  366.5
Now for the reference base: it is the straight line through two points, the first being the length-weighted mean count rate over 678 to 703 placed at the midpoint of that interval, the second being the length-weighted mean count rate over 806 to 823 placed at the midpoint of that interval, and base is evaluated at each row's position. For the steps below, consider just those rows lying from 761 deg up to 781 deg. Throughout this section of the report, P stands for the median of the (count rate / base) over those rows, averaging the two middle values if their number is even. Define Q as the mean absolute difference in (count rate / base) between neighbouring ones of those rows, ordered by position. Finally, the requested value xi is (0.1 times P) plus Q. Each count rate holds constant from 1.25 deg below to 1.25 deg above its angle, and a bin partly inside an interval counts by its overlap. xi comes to 0.125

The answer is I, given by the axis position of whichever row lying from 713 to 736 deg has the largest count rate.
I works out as 724.5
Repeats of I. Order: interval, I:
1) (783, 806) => 784.5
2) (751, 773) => 772.0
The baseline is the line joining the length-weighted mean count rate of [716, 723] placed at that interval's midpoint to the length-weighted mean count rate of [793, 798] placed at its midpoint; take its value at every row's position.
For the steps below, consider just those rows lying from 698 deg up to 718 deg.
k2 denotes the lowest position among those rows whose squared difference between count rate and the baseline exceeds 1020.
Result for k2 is 699.5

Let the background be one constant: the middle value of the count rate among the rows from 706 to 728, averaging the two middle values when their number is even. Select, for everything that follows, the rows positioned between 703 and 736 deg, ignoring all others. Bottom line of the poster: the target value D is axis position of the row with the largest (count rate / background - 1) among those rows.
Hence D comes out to 712.0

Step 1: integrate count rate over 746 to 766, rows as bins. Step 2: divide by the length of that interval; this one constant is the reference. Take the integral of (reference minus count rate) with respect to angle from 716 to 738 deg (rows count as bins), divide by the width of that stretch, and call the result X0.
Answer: -36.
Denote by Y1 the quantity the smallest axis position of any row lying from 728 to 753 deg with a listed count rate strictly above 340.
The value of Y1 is 729.5 deg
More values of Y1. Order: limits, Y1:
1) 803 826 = 804.5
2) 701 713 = 702.0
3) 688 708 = 689.5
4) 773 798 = 774.5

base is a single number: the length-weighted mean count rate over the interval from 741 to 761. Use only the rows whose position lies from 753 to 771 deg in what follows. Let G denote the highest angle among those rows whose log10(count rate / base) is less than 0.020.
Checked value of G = 769.5 deg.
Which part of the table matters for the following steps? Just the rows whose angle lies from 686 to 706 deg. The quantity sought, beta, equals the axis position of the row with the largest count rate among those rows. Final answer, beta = 694.5 deg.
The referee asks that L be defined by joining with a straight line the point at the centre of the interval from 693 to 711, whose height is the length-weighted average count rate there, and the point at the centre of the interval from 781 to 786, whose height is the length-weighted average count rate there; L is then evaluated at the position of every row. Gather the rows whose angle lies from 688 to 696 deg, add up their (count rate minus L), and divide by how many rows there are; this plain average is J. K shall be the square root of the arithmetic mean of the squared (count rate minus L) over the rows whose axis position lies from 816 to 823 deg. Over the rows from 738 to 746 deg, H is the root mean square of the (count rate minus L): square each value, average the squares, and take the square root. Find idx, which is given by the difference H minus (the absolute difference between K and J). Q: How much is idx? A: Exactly -8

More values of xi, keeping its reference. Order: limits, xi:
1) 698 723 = 0.138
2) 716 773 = 0.123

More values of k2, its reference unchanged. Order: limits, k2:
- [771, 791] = 772.0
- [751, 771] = 752.0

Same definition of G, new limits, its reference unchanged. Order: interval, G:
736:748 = 747.0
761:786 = 769.5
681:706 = 684.5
